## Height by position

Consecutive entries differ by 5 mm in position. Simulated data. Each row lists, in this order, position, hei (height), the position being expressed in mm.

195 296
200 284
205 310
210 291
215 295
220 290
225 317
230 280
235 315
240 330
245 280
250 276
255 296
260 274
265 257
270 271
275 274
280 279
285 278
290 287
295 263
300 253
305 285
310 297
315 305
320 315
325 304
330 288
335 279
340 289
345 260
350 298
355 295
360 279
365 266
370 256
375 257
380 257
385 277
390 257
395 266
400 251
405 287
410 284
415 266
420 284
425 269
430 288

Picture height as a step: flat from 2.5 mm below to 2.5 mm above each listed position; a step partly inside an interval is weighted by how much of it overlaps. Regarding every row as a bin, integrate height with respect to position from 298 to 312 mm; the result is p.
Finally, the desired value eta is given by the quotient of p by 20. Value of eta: 195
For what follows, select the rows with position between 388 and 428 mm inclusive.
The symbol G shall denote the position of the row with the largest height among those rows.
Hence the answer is 405 mm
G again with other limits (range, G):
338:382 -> 350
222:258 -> 240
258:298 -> 290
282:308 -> 290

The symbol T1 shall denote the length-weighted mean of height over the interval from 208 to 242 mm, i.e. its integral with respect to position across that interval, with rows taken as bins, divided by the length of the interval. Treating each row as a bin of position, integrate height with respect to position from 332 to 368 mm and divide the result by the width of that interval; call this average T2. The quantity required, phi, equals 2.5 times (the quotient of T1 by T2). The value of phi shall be 2.69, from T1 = 302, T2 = 281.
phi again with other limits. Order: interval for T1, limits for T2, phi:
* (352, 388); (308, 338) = 2.26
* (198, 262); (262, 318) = 2.66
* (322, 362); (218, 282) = 2.49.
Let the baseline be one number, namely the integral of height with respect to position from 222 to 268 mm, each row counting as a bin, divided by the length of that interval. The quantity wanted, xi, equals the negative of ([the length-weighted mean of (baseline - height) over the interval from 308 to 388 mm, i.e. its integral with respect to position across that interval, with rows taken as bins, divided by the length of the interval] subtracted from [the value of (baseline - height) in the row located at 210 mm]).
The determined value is 9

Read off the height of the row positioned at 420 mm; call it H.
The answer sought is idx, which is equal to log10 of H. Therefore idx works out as 2.45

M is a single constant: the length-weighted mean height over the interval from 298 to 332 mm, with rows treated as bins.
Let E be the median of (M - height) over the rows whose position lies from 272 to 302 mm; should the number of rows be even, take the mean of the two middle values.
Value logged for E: 17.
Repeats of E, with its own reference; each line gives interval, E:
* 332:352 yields 9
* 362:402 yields 36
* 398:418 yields 18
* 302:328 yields -11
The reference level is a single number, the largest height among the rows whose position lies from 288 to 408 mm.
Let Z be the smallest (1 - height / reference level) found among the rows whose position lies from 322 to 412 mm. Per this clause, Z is 0.03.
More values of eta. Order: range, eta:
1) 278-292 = 197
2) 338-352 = 197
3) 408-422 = 194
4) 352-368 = 224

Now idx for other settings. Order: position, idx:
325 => 2.48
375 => 2.41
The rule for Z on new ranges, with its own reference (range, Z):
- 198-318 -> -0.05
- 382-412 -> 0.09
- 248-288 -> 0.06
